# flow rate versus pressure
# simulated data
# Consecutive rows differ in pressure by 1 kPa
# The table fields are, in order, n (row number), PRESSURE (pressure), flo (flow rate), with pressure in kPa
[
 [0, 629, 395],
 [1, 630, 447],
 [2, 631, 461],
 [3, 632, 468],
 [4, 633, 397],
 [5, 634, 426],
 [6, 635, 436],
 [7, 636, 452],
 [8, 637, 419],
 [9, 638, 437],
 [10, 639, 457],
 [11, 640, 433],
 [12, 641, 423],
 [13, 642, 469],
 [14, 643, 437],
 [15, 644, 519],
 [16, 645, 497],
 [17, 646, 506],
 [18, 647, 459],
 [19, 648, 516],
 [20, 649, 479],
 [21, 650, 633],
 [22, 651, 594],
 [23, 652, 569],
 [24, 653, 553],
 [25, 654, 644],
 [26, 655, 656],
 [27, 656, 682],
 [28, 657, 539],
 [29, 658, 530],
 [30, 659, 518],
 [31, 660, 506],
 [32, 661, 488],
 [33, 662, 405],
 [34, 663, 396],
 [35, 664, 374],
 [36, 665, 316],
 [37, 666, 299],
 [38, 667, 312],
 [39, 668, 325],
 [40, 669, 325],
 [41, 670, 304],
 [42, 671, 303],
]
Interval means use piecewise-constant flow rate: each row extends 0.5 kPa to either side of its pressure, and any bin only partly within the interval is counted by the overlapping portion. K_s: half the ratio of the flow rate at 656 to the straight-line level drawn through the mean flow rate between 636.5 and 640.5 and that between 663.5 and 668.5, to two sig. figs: 0.93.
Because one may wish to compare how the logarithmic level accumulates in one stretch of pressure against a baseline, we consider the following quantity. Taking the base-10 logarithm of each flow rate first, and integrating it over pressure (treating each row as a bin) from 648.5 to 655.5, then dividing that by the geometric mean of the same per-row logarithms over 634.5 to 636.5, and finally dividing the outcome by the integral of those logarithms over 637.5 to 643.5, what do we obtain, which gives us 0.5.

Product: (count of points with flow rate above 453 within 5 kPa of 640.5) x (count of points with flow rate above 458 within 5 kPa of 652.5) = 40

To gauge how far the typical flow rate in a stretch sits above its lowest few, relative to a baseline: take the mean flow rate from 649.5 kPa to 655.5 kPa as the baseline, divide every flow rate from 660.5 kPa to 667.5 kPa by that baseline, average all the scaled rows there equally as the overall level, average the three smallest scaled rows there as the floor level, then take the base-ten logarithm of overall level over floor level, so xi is 0.078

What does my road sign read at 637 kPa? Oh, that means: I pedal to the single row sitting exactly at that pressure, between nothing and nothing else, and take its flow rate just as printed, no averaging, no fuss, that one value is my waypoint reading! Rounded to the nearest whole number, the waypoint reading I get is 419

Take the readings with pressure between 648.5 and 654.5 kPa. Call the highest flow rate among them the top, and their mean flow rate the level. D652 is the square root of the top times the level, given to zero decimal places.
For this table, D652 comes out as 610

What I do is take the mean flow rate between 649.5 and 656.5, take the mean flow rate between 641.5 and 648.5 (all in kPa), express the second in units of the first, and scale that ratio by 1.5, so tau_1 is 1.2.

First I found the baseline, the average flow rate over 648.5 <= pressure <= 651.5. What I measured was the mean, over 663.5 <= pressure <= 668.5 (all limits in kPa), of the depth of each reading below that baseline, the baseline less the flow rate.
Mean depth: 243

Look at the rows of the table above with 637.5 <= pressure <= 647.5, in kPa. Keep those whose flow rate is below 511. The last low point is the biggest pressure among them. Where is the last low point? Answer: 647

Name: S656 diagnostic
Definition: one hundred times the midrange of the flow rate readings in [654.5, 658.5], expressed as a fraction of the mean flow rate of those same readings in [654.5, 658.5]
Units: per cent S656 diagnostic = 101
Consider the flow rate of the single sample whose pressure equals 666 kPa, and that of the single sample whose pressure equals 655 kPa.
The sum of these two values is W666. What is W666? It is 955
